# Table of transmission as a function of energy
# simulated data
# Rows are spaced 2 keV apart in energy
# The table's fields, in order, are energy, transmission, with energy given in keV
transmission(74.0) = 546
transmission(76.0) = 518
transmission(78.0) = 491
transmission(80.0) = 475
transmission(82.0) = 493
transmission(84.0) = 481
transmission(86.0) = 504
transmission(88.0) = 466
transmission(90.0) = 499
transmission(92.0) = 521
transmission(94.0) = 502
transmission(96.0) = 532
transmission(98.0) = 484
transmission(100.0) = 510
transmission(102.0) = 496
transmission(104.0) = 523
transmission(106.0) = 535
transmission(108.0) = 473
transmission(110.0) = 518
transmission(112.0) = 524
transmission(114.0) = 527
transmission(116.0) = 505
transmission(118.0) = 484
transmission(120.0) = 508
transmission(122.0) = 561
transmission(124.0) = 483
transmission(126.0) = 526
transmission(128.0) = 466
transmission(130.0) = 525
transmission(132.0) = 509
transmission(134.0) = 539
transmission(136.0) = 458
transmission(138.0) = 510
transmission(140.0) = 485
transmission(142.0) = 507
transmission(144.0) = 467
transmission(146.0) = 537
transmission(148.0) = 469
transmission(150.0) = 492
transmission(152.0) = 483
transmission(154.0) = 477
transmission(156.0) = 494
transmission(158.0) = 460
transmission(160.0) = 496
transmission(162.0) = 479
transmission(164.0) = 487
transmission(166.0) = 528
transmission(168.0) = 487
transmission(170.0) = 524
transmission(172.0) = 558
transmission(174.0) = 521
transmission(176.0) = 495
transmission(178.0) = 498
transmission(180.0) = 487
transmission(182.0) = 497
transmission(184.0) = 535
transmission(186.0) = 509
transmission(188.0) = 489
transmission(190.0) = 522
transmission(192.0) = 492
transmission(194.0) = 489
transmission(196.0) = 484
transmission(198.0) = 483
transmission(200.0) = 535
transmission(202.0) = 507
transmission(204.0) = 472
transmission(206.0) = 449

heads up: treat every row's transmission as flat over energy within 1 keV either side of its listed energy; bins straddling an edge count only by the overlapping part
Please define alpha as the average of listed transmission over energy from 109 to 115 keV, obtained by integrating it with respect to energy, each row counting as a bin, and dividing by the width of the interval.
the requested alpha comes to 523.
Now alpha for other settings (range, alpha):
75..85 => 492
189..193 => 507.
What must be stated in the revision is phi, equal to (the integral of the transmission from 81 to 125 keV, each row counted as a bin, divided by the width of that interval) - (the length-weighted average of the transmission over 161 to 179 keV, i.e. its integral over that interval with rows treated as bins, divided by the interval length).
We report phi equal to -3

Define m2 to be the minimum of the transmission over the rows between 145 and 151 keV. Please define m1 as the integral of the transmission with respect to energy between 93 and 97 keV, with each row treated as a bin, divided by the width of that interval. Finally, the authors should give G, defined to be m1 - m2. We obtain 48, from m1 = 517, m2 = 469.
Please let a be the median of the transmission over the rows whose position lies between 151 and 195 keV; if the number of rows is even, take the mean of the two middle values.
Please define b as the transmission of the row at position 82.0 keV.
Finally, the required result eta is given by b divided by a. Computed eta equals 1.00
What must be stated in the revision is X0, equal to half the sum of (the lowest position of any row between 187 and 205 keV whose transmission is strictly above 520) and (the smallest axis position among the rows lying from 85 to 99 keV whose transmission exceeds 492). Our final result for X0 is 138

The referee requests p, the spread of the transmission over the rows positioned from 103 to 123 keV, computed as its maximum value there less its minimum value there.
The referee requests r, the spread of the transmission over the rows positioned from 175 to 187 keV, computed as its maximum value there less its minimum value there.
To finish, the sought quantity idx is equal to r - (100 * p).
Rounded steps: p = 88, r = 48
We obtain -8752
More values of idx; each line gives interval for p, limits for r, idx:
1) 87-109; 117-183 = -6797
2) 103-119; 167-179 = -6129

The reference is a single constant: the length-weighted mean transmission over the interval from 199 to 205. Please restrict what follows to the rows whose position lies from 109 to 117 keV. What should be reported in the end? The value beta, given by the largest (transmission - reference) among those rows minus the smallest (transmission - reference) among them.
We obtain 22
